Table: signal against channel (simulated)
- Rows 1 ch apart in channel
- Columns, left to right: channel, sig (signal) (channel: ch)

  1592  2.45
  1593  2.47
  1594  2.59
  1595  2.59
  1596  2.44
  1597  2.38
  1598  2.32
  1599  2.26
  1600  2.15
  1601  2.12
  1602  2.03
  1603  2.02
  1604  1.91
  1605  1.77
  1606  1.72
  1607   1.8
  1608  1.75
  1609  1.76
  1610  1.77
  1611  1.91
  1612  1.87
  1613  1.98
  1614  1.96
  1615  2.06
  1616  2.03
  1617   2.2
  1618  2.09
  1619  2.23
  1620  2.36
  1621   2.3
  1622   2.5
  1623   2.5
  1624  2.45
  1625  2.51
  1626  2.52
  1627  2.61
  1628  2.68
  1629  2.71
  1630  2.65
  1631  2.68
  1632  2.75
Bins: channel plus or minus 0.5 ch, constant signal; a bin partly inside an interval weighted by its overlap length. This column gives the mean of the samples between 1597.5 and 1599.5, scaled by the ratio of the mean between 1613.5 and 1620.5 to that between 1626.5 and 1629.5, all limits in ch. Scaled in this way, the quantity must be 1.83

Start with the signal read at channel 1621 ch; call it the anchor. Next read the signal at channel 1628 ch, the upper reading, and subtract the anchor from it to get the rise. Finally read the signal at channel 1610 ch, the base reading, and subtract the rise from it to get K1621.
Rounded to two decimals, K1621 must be 1.39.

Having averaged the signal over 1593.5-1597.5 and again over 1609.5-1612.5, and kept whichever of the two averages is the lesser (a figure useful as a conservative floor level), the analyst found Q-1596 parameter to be 1.85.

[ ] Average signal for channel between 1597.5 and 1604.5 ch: 2.12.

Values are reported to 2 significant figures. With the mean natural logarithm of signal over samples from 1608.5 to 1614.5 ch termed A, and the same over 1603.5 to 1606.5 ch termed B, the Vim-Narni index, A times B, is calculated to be 0.37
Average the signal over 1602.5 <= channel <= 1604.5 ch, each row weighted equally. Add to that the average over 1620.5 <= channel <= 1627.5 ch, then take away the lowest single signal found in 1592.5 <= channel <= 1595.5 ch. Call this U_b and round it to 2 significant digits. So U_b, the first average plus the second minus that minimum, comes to 2.0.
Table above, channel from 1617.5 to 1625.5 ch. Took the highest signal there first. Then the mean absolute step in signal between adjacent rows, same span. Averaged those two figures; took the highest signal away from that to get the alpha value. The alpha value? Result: -1.21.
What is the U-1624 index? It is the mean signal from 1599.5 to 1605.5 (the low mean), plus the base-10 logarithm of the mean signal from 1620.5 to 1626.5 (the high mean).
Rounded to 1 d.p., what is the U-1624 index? 2.4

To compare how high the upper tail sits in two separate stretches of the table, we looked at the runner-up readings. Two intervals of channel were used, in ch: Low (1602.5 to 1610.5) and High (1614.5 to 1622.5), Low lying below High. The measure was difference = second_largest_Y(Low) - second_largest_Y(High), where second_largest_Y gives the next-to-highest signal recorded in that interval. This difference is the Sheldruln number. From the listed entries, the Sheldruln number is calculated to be -0.45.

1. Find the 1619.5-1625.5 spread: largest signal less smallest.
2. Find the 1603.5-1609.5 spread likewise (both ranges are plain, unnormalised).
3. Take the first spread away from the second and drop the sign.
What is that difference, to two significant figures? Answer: 0.020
